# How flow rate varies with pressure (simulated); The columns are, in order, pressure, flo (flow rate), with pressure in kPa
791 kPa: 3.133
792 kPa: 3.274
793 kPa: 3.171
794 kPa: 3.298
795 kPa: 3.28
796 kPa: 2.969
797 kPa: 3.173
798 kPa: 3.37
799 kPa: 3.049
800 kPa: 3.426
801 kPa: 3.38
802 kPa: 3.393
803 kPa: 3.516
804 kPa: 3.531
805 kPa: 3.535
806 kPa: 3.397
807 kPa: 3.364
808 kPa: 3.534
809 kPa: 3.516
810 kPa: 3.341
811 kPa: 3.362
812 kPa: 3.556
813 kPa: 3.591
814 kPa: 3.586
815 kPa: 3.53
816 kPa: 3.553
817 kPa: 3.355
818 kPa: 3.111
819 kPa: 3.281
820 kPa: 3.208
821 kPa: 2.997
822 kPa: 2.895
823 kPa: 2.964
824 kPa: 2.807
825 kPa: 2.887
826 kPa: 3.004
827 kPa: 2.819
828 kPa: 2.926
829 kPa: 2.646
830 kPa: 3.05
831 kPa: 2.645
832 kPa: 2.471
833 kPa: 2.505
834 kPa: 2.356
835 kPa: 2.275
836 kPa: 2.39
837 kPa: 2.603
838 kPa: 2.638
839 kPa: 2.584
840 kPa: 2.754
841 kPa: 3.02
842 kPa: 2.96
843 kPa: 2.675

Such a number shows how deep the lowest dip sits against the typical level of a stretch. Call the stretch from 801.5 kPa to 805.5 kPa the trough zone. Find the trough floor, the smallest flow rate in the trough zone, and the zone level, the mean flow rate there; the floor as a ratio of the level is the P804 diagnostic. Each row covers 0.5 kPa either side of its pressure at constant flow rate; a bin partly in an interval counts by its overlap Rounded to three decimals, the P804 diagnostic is 0.971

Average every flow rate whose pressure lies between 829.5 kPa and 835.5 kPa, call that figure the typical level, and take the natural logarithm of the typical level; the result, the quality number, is 0.94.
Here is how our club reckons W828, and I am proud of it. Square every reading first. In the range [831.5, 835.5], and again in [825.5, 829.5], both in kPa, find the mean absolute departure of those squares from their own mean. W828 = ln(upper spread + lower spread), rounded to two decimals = 0.07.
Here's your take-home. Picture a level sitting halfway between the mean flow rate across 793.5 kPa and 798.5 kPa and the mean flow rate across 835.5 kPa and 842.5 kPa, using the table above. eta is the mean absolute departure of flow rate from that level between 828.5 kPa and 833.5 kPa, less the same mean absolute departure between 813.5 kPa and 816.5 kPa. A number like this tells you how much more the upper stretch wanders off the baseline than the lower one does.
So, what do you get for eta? -0.26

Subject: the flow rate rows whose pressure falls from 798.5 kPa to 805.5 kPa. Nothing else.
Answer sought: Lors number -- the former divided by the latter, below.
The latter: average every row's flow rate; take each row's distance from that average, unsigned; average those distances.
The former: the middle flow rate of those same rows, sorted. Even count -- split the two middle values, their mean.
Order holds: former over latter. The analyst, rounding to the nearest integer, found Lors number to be 31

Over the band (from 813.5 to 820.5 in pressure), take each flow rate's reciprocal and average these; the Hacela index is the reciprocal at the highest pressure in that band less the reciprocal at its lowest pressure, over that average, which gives 0.11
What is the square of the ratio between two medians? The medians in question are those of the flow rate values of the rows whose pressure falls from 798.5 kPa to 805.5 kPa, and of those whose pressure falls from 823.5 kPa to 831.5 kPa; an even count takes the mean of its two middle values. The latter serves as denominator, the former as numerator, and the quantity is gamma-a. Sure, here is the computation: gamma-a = 1.44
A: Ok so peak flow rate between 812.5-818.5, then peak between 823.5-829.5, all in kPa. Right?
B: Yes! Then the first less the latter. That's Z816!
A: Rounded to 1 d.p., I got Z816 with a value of 0.6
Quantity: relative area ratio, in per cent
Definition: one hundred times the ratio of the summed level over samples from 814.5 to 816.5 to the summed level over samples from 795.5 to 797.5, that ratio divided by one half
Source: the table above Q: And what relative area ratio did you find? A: 231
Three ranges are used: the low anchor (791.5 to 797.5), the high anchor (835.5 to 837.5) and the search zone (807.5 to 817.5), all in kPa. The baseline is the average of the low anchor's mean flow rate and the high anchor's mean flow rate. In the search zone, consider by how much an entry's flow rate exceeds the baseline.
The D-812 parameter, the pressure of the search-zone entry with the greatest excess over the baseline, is 813 kPa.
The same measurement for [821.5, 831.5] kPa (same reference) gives 830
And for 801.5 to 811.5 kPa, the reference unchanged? 805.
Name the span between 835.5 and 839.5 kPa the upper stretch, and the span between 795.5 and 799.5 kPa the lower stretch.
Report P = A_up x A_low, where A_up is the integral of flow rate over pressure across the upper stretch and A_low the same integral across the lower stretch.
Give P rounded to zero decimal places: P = 128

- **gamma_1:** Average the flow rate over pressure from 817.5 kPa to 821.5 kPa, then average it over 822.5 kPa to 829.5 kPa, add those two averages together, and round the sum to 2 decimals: 6.01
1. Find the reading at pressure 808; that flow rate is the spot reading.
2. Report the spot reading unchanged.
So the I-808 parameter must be 3.534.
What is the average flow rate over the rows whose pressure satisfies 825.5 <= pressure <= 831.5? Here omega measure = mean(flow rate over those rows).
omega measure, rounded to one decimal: 2.8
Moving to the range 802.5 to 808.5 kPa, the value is 3.5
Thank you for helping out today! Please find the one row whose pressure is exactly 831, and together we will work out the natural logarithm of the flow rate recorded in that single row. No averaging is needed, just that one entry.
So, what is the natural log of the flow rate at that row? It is 0.97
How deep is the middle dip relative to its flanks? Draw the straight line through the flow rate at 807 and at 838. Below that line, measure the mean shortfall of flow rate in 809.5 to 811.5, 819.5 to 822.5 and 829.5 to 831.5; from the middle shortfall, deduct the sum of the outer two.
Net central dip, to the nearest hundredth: 0.11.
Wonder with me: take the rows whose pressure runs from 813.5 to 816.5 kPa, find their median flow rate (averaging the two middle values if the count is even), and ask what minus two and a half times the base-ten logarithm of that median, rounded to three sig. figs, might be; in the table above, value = -1.38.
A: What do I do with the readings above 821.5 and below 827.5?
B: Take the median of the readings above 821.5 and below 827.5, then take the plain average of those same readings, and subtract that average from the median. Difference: -0.005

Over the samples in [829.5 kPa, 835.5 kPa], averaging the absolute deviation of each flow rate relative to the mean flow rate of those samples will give 0.20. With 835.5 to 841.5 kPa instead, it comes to 0.15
